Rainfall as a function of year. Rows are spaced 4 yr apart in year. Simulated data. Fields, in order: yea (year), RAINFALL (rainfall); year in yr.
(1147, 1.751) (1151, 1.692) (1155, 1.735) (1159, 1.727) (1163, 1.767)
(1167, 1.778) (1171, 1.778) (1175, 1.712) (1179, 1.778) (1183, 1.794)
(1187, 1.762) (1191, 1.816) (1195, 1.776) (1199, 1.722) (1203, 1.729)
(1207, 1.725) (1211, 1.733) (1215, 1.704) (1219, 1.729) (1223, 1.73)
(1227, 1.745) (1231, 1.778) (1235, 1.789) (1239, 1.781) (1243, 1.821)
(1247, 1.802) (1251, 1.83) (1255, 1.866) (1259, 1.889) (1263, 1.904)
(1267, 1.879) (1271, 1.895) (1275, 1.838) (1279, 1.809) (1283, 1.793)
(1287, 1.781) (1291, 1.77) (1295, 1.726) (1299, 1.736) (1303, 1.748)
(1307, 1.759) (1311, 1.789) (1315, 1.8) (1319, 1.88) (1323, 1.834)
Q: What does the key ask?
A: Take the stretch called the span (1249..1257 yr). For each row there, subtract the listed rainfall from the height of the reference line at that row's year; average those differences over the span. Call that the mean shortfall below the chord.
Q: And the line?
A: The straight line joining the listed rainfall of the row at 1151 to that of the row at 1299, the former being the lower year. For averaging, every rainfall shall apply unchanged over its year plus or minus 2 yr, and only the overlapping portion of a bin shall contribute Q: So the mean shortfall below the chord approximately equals -0.13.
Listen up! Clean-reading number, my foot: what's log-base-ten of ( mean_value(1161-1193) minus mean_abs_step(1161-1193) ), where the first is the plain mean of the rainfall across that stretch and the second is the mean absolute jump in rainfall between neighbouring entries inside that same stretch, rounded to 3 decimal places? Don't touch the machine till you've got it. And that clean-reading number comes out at 0.240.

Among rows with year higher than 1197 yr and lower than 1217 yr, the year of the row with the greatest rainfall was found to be 1211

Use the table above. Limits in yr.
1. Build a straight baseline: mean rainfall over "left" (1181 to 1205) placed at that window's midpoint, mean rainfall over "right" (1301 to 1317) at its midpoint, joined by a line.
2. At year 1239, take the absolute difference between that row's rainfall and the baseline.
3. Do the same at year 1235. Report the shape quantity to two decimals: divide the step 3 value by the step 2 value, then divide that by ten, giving 0.17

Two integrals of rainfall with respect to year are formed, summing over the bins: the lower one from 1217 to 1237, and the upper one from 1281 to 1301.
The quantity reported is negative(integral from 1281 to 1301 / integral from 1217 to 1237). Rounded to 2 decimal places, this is -1.00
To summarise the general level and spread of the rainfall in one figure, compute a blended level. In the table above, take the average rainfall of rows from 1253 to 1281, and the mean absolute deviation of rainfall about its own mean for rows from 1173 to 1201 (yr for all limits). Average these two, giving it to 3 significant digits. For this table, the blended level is 0.949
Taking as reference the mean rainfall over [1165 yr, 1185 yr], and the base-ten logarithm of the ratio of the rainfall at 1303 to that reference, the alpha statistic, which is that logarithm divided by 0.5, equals -0.010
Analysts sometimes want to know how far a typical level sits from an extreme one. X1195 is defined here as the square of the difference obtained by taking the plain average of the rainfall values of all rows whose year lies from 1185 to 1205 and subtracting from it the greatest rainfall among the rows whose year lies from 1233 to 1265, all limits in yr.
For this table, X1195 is 0.020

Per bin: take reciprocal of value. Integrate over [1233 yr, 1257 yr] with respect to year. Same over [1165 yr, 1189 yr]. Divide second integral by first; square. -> 1.05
